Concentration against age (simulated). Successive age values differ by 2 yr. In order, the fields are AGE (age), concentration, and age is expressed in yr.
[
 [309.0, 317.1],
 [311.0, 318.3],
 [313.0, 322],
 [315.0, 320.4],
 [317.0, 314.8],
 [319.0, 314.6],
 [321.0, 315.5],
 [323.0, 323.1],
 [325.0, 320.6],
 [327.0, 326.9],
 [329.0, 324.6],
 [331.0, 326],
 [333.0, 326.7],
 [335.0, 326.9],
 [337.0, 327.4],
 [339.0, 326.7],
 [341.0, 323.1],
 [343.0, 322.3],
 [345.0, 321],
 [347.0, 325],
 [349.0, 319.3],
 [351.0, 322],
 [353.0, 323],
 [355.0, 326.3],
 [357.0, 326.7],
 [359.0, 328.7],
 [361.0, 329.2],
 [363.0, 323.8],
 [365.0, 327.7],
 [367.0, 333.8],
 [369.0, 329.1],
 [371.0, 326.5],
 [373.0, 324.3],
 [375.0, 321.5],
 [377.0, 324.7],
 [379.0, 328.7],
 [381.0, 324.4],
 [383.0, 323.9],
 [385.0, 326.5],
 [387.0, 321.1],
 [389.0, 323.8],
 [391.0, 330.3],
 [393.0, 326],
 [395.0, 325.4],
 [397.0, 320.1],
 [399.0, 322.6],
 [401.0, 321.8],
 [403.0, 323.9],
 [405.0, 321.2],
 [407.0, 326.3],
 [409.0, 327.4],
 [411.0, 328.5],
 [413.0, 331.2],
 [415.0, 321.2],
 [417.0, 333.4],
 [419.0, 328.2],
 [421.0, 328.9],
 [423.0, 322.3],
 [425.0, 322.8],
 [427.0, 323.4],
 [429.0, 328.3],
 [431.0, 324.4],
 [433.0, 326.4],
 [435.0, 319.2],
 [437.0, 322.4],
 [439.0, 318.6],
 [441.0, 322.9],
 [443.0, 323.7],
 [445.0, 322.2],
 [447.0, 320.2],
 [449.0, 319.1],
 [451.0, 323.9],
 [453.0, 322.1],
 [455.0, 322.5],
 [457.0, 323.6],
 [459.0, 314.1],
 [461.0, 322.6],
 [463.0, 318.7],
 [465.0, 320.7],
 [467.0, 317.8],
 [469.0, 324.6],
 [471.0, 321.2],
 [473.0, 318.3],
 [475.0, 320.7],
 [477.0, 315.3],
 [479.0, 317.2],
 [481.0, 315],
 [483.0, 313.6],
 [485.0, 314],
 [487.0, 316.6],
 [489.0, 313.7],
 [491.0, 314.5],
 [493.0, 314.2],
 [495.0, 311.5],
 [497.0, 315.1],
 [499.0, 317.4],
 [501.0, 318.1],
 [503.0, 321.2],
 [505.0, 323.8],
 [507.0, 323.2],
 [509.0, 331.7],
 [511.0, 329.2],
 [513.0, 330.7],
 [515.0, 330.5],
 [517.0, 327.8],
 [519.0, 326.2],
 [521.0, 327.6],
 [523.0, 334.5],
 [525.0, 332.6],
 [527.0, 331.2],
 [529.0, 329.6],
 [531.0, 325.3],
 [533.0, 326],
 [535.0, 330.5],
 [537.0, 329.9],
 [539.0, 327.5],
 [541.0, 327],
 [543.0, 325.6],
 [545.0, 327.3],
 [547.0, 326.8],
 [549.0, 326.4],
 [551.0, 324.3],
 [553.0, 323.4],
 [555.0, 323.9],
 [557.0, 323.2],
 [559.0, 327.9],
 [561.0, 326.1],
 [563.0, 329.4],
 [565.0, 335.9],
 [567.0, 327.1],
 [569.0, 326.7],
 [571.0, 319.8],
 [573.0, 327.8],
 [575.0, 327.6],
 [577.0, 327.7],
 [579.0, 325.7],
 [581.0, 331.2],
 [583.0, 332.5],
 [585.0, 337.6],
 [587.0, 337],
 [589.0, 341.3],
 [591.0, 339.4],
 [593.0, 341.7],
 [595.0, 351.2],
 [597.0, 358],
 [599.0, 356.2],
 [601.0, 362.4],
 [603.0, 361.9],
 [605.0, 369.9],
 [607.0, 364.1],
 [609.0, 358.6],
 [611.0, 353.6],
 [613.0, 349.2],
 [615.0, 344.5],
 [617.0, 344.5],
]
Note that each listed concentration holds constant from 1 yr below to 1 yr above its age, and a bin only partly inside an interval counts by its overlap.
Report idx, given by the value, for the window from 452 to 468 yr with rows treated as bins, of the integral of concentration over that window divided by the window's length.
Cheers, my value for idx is 320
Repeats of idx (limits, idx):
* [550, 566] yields 327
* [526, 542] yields 328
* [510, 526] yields 330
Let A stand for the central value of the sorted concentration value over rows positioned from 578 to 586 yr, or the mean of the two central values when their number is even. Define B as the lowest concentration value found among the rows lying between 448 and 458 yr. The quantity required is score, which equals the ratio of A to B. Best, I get 1.04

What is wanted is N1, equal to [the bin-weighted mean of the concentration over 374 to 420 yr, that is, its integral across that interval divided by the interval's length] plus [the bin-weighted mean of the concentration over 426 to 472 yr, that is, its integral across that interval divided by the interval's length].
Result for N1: 647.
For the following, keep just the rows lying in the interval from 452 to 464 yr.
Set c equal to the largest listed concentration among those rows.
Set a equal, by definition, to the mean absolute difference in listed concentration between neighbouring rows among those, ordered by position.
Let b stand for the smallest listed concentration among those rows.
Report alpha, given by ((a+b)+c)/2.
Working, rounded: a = 4.7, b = 314.1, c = 323.6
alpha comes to 321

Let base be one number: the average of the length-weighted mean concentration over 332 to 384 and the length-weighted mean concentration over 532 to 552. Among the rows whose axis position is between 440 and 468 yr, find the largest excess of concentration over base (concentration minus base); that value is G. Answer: -2.4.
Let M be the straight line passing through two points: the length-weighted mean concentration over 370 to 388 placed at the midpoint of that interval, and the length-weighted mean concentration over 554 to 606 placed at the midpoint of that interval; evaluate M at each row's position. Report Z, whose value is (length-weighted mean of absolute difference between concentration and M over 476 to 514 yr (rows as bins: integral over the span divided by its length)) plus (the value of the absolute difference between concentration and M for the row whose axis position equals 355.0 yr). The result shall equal 16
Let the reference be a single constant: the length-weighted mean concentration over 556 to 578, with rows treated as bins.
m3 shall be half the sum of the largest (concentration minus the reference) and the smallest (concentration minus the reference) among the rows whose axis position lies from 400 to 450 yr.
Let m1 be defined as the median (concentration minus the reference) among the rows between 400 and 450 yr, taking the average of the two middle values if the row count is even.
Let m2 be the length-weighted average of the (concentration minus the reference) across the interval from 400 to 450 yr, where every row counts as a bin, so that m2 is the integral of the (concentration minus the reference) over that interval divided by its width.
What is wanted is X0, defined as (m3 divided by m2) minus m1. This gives 4.2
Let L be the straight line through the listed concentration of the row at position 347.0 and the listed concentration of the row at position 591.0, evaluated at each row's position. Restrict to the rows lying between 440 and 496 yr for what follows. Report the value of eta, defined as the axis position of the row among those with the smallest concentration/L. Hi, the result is 495.0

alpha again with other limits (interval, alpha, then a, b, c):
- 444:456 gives 323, 2.0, 319.1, 323.9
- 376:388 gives 327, 3.4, 321.1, 328.7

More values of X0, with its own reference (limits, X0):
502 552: 0.7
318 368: 3.3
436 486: 7.6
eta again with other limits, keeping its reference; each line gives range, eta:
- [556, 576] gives 571.0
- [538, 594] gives 571.0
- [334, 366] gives 349.0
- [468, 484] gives 483.0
